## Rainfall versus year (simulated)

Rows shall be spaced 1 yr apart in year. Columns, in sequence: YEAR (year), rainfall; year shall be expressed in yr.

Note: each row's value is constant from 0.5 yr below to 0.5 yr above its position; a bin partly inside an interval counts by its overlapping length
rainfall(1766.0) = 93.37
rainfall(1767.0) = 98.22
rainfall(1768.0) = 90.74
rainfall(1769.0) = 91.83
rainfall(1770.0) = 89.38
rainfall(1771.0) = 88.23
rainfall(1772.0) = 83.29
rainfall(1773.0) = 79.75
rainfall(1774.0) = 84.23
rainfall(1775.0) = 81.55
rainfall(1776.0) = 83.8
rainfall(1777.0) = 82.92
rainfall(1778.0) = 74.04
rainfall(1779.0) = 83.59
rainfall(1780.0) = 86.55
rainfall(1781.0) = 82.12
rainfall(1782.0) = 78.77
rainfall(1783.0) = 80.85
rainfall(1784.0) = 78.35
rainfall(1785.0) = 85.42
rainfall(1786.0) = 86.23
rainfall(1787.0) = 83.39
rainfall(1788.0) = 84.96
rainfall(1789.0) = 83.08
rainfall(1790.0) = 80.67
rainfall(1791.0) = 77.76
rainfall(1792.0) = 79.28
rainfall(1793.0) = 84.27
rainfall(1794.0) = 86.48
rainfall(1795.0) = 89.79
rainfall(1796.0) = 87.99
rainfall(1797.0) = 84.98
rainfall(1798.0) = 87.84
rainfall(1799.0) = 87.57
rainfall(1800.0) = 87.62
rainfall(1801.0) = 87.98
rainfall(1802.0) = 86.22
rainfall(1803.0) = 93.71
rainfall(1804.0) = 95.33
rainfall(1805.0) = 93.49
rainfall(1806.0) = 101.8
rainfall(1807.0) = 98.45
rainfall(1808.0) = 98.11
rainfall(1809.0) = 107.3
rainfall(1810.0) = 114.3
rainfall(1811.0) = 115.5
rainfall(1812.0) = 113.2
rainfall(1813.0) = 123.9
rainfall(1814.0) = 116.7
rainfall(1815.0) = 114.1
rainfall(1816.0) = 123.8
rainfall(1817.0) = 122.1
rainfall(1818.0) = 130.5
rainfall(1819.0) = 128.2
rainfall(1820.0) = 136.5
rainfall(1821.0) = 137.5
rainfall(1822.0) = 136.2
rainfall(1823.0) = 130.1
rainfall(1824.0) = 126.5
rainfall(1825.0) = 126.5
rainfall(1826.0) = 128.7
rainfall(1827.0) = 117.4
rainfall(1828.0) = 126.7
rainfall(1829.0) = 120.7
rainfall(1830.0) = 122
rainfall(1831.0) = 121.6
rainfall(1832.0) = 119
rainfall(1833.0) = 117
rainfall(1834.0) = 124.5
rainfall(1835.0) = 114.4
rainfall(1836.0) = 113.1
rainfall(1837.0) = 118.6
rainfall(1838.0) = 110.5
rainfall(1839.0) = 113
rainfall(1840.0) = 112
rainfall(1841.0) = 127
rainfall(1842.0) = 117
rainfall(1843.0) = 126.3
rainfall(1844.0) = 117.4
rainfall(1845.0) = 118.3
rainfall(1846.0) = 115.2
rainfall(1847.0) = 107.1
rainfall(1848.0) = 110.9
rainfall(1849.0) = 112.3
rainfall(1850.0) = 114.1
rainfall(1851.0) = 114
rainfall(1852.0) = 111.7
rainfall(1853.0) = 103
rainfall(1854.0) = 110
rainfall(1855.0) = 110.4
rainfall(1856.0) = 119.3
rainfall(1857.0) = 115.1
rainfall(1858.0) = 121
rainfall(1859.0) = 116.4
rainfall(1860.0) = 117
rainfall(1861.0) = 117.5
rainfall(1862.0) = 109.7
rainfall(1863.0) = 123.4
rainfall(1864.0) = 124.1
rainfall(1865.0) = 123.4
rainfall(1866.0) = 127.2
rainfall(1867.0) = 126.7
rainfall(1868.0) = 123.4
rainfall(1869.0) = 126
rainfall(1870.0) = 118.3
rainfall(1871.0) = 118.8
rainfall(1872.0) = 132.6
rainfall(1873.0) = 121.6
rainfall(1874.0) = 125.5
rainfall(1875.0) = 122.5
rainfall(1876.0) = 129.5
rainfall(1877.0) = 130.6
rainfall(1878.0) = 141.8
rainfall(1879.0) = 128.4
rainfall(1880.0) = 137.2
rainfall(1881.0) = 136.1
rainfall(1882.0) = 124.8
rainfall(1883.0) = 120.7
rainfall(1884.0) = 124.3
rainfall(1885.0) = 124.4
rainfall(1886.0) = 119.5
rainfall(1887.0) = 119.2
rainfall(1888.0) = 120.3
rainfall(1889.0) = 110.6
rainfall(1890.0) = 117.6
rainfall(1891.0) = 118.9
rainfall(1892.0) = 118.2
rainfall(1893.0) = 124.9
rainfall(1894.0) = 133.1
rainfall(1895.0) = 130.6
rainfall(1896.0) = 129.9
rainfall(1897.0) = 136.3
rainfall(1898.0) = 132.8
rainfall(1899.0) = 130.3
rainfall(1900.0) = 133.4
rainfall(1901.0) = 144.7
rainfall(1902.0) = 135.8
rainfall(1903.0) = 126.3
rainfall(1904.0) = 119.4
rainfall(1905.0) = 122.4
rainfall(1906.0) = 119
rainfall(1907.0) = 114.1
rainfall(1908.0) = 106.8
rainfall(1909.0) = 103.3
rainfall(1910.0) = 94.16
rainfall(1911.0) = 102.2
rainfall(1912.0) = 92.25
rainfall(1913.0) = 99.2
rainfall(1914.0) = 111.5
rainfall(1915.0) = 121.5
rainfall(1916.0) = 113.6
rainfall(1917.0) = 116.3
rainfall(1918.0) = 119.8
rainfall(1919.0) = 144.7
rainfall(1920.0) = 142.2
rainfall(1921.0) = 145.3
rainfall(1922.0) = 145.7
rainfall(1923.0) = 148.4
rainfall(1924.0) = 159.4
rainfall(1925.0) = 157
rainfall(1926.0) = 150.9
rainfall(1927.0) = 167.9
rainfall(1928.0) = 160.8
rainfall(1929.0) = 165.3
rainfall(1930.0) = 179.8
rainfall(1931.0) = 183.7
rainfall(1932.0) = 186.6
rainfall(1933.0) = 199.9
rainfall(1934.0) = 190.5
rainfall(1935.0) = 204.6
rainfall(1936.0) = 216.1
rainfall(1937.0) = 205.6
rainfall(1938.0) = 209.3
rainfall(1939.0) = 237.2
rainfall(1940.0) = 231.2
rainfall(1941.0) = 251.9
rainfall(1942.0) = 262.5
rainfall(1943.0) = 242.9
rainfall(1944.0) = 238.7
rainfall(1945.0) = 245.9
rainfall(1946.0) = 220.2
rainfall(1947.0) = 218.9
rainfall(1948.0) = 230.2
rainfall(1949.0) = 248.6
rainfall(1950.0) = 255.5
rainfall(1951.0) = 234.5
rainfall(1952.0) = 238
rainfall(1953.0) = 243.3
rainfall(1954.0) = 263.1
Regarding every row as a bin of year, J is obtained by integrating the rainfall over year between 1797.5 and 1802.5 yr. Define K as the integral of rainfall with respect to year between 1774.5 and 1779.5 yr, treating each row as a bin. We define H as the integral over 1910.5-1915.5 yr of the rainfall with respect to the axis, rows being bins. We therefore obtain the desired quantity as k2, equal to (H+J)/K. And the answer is 2.4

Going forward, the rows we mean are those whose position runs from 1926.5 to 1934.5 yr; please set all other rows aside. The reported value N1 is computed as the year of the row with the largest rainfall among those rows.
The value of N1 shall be 1933.0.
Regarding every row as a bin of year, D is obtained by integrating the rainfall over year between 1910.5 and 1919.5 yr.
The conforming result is 1021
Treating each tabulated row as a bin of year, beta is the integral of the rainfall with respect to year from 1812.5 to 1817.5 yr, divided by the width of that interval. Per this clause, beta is 120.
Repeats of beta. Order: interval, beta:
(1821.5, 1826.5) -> 130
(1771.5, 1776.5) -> 83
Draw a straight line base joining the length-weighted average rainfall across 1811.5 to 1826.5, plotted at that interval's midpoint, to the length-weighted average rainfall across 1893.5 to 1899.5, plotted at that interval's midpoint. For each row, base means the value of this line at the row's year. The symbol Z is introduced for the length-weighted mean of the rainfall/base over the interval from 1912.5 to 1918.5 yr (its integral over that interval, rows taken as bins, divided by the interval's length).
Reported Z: 0.85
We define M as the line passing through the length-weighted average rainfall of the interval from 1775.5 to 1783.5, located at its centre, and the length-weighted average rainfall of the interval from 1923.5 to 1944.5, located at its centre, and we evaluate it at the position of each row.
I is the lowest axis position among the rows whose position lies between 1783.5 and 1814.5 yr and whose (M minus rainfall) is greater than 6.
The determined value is 1784.0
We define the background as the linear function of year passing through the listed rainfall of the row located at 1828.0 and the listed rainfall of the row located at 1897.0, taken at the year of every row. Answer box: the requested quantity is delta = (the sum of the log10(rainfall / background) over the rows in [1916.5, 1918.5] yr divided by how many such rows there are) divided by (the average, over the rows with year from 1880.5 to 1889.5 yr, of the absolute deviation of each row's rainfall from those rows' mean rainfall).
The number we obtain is -0.015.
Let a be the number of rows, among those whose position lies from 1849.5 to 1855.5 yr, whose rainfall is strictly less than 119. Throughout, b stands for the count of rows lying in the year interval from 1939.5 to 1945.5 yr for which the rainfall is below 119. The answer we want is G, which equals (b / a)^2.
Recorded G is 0.00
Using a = 6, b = 0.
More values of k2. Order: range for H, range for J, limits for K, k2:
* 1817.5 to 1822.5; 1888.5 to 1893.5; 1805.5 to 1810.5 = 2.4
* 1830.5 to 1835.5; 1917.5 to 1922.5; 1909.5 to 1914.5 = 2.6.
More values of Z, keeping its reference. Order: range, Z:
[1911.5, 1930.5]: 1.04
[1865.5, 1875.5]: 0.95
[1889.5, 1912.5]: 0.91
